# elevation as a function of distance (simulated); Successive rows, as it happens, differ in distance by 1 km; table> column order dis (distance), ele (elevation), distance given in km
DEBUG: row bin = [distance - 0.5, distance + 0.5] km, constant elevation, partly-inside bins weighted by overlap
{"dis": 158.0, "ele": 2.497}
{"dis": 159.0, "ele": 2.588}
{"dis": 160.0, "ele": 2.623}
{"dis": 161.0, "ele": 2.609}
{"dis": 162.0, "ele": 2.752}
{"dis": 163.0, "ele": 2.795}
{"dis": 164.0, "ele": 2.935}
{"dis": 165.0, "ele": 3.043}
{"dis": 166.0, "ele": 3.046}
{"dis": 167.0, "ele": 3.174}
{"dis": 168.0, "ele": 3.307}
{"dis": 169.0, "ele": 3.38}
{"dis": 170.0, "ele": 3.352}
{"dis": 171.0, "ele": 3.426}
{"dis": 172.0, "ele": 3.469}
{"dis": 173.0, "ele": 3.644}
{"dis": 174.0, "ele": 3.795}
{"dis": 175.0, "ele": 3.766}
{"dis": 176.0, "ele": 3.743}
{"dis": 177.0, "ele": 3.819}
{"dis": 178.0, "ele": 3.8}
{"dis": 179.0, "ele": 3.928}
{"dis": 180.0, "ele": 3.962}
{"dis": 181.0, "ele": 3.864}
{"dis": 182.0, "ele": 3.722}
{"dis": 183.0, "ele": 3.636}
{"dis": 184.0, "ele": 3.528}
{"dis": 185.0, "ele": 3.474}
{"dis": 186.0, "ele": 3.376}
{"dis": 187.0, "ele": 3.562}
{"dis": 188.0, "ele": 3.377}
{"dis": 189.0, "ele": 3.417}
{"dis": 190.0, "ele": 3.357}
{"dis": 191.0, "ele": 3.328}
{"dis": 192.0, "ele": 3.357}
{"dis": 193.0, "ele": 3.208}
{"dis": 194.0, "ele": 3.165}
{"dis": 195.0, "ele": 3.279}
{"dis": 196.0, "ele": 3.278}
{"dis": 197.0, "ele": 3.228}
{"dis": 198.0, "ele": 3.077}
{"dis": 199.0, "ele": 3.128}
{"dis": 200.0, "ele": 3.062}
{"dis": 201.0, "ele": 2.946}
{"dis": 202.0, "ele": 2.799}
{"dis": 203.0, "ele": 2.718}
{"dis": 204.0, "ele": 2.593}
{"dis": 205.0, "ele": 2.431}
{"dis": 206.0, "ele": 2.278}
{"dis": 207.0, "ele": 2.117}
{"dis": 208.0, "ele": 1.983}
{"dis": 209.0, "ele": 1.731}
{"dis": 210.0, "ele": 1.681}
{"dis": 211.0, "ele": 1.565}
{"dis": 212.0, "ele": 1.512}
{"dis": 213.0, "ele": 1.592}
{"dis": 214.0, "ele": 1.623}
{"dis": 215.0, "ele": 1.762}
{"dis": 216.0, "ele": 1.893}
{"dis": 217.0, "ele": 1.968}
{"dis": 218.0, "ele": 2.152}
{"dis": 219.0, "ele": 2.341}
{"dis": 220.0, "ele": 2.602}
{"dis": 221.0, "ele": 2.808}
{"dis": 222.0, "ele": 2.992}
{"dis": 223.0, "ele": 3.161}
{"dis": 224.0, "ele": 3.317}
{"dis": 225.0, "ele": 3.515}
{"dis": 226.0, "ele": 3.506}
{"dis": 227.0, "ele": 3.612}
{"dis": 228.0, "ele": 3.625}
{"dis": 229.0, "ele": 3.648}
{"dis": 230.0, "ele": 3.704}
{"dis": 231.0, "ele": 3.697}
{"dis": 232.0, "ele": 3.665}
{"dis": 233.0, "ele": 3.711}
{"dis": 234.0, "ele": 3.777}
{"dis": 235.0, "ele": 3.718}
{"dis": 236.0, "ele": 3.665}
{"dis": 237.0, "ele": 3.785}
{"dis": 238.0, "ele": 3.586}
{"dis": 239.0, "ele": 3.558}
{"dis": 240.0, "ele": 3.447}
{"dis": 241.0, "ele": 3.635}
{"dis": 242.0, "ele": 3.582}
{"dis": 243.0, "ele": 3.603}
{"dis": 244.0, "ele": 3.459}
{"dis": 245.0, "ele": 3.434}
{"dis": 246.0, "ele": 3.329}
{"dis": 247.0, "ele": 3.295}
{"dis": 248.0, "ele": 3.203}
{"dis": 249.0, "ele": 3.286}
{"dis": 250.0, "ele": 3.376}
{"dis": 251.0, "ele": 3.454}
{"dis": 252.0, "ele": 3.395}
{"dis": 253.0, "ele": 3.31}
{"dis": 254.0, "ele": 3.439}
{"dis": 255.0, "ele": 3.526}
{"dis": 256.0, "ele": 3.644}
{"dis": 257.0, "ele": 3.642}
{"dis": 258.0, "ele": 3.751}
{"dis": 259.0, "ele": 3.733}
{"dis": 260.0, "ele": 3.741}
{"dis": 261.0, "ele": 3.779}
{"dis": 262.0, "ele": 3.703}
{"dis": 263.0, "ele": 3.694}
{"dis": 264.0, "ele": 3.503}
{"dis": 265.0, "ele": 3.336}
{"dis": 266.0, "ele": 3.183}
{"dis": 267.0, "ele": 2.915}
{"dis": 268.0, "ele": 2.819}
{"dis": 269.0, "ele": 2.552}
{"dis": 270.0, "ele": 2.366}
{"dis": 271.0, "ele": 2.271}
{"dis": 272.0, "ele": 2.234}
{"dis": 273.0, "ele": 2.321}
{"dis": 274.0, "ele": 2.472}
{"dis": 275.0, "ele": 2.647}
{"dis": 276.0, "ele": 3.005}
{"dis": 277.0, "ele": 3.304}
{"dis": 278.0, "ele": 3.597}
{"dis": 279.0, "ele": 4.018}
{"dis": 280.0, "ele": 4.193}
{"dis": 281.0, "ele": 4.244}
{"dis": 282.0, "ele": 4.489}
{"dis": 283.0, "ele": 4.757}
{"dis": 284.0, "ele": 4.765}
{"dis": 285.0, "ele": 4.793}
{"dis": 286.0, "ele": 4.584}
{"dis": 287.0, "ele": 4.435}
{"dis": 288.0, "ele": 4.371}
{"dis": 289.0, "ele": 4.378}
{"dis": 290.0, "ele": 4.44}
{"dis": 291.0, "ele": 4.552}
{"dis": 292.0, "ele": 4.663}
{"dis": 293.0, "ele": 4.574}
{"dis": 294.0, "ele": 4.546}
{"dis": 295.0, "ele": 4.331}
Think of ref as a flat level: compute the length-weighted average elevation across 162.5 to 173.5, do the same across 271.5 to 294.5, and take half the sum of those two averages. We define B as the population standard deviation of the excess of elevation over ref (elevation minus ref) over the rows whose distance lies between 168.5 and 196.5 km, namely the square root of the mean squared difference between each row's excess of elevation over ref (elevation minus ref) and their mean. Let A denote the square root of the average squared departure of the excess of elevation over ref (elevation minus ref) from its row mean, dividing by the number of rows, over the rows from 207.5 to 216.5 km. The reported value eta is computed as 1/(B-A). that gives 12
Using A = 0.1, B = 0.23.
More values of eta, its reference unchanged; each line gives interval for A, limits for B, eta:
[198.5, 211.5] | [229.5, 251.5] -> -3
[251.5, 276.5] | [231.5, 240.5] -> -2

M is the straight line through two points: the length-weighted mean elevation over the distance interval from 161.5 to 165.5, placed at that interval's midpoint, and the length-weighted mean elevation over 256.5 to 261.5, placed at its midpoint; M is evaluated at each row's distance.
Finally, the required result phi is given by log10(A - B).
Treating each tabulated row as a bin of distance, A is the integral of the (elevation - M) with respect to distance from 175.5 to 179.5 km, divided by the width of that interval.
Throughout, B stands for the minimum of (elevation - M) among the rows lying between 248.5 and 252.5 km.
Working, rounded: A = 0.82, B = -0.4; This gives 0.1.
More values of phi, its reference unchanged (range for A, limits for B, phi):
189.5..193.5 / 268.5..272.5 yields 0.3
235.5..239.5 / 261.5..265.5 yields -0.3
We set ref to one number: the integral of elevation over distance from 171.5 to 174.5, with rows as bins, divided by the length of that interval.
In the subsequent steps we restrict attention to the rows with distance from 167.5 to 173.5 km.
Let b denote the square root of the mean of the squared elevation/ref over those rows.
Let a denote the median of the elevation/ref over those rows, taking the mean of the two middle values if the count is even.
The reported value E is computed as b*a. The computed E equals 0.88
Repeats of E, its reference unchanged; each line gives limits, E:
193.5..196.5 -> 0.80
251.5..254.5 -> 0.87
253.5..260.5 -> 1.00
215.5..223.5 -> 0.47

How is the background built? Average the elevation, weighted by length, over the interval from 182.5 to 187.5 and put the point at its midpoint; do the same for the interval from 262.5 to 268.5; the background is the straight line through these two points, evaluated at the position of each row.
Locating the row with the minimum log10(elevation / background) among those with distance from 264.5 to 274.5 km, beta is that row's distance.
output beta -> 272.0 km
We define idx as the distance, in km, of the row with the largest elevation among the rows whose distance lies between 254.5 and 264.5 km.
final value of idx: 261.0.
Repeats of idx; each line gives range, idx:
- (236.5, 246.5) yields 237.0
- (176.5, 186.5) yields 180.0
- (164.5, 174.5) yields 174.0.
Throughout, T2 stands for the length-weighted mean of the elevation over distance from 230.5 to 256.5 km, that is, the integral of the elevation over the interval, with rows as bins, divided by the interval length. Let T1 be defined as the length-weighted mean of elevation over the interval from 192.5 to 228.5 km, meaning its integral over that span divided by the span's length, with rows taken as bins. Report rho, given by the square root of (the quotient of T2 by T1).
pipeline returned 1.16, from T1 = 2.62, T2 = 3.52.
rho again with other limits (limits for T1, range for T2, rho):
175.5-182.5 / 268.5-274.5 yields 0.79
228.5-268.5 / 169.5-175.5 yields 1.01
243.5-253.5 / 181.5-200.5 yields 1.00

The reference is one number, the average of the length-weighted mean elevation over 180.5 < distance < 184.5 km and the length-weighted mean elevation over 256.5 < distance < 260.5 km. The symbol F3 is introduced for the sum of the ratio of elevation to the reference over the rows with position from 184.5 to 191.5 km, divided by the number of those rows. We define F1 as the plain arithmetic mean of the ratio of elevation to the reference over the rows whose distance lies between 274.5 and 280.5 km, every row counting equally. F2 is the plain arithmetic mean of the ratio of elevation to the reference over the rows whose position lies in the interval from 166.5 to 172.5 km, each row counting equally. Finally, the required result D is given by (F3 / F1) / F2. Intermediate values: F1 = 0.9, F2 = 0.91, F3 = 0.92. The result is 1.1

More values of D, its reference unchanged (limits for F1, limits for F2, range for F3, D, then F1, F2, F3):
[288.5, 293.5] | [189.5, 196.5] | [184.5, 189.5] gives 0.9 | 1.2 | 0.89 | 0.93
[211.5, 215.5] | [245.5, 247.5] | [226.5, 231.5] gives 2.5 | 0.4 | 0.89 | 0.99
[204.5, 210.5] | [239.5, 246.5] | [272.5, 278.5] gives 1.5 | 0.6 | 0.94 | 0.78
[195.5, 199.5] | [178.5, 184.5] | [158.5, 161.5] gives 0.8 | 0.9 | 1.02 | 0.70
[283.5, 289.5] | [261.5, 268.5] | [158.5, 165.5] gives 0.7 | 1.2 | 0.89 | 0.75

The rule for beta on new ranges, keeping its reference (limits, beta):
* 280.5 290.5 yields 281.0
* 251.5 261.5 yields 253.0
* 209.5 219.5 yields 212.0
